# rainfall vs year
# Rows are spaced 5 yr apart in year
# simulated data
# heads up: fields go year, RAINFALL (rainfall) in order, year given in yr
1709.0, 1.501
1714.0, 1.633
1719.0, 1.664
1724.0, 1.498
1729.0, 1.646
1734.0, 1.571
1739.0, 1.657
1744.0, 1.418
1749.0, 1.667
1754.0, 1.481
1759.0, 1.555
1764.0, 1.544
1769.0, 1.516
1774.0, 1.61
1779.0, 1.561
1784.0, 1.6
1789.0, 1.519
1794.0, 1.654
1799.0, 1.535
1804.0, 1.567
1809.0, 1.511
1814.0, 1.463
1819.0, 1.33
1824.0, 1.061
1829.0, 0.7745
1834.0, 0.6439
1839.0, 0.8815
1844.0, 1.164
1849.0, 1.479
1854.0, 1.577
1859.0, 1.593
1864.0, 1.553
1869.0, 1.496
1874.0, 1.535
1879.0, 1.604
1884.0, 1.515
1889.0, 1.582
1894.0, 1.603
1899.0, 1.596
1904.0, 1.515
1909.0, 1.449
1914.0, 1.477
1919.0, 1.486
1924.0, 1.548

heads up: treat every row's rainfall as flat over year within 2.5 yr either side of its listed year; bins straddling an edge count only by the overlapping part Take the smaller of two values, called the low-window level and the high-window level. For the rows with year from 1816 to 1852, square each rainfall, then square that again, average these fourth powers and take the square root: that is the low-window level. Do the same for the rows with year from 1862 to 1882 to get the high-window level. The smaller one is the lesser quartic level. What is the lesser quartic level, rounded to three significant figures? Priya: 1.32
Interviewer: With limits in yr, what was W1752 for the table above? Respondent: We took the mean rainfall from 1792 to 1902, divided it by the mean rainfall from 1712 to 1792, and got 0.89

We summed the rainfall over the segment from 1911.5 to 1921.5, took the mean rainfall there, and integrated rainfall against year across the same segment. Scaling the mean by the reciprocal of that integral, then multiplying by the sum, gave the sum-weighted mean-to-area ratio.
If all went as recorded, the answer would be 0.296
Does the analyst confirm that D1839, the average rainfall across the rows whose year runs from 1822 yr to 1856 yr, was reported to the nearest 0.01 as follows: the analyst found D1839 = 1.08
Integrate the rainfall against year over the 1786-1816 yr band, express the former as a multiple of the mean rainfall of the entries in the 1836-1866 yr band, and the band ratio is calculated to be 34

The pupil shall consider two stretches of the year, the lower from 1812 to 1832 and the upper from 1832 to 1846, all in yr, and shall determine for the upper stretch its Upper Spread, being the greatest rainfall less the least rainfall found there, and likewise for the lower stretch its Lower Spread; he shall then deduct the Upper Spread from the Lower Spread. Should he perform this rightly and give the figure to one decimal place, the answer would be 0.2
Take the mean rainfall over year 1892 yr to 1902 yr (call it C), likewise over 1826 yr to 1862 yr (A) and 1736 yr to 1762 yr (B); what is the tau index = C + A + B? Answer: 4.31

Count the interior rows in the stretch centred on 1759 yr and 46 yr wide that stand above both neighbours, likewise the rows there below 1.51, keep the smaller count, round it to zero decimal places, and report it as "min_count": 2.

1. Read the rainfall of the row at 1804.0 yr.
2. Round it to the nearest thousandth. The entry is 1.567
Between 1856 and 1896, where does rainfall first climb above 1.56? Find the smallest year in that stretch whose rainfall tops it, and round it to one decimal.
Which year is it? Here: 1859.0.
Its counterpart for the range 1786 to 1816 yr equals 1794.0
